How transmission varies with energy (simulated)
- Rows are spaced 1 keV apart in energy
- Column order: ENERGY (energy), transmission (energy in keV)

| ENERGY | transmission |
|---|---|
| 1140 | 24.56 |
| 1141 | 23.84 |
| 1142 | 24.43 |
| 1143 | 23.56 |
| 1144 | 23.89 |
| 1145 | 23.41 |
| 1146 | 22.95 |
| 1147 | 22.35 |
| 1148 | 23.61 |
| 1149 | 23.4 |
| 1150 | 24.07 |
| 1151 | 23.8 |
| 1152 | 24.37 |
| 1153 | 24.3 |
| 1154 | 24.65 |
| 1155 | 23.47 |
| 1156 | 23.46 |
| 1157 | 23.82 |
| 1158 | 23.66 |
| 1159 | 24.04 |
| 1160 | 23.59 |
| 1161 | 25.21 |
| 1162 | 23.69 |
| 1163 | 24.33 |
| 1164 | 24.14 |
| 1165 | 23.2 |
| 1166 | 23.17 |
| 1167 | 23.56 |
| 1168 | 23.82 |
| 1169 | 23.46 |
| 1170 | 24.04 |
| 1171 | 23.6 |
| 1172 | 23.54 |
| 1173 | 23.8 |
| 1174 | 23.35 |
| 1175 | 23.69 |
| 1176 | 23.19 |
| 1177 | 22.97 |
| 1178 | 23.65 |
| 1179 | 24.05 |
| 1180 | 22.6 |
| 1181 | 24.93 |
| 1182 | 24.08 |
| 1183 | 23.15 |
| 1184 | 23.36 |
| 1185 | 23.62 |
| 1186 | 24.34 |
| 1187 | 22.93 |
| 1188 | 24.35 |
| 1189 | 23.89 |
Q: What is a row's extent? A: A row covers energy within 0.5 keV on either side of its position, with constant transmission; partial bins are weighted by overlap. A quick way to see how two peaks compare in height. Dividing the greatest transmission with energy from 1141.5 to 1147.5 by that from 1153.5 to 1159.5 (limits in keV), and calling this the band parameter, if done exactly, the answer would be 0.99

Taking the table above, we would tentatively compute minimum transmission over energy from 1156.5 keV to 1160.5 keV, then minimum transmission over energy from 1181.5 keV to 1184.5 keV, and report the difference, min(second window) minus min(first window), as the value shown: -0.44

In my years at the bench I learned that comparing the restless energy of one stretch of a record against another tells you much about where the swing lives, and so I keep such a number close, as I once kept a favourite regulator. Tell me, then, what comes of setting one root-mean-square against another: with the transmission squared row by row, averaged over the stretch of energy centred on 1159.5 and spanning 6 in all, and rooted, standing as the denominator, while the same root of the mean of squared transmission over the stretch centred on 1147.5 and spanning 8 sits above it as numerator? 0.98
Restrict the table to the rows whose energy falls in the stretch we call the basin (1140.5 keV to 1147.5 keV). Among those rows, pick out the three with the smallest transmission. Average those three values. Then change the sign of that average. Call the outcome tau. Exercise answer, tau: -22.9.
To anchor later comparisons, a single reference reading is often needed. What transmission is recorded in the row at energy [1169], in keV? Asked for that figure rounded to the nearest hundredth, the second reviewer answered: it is 23.46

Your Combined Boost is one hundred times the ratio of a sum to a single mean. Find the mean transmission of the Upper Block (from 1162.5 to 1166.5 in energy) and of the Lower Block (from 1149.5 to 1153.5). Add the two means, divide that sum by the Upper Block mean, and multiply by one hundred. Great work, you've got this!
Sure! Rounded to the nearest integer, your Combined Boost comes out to 202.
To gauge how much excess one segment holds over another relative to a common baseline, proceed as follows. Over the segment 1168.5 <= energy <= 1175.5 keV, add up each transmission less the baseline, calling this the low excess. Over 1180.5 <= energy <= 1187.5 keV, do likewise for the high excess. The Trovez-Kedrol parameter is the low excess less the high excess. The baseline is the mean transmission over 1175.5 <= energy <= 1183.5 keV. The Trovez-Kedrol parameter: -0.9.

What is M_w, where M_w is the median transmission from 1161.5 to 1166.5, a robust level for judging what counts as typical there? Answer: 23.69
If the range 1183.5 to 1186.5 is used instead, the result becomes 23.62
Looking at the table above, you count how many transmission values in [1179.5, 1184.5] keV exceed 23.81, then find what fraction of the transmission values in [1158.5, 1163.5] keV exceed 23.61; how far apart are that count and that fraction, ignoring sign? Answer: 1.2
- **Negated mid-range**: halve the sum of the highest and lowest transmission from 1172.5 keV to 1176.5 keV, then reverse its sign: -23.5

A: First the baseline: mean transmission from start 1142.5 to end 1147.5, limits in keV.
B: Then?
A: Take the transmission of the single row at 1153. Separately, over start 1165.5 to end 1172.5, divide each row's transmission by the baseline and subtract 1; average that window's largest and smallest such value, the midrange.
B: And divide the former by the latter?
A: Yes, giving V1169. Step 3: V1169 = 1514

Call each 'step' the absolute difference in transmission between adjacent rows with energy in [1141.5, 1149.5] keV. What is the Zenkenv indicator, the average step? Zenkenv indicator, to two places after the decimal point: 0.60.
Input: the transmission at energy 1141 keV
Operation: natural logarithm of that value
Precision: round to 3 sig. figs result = 3.17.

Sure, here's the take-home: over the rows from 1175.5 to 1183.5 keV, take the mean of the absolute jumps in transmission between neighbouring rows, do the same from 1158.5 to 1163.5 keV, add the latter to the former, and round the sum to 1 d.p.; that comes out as 2.0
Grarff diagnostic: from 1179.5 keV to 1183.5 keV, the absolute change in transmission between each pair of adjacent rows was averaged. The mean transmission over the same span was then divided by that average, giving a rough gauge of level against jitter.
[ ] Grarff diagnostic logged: 17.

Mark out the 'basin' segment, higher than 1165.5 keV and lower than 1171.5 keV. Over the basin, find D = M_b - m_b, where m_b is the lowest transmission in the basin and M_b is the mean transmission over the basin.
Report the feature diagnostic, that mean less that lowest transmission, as 0.44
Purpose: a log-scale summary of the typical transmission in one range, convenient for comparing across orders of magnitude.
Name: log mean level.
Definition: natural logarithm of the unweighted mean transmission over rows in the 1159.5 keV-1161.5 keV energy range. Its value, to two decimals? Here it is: 3.19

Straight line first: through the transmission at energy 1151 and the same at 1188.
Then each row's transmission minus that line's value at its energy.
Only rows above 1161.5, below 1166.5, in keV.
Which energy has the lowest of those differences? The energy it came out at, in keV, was 1166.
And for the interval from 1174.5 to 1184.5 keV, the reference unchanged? 1180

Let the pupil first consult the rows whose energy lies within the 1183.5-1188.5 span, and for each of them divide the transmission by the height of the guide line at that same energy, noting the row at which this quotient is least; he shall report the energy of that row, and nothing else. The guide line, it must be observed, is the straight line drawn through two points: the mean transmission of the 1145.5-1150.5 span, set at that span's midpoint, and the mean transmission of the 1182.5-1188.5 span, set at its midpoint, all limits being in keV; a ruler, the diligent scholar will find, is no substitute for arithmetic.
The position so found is 1187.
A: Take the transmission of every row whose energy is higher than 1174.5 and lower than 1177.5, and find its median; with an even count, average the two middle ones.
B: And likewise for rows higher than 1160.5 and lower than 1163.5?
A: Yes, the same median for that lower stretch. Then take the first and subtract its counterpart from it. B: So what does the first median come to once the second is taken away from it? -1.1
